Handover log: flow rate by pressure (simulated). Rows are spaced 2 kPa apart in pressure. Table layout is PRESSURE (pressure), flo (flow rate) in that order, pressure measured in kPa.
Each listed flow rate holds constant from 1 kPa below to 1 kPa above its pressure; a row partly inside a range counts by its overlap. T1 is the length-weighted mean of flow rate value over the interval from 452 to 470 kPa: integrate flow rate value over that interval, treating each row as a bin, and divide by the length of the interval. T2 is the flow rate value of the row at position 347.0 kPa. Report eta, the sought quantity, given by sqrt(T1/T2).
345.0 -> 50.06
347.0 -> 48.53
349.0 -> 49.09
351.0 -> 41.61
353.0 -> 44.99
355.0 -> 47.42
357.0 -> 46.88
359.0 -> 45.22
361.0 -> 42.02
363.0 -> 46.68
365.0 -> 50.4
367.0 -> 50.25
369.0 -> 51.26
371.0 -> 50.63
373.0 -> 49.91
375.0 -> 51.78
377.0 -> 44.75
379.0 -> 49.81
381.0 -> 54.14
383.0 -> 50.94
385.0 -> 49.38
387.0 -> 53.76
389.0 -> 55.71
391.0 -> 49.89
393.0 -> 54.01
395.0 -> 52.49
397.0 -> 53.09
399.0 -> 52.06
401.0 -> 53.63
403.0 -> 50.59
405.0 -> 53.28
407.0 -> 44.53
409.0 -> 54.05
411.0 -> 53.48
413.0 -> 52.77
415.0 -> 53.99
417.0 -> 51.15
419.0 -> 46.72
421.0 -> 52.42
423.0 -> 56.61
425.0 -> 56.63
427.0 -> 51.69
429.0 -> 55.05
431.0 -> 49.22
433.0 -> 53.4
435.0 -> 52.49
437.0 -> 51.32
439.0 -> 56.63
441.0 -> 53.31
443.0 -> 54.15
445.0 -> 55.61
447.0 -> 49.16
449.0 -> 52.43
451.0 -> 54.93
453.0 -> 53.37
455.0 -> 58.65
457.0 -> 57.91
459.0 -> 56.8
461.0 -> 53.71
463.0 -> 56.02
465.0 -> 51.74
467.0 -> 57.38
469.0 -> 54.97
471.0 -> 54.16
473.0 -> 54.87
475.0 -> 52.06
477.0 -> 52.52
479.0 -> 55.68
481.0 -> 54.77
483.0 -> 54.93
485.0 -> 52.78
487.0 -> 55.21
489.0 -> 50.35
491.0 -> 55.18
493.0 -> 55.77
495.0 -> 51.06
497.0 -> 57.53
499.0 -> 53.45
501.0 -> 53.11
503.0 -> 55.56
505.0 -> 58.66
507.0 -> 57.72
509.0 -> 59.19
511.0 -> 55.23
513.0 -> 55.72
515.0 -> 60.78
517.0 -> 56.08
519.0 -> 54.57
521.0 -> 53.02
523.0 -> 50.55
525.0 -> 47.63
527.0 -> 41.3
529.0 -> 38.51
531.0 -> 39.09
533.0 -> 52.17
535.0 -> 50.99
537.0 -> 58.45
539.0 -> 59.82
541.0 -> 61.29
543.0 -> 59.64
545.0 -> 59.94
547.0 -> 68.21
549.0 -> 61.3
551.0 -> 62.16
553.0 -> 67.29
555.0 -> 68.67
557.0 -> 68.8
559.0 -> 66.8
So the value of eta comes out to 1.07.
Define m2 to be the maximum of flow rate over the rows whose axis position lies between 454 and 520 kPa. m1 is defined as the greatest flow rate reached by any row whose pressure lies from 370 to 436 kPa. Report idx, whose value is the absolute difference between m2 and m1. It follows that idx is 4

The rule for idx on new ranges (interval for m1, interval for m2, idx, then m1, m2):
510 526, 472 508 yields 2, 60.78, 58.66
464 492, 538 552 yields 11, 57.38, 68.21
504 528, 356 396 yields 5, 60.78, 55.71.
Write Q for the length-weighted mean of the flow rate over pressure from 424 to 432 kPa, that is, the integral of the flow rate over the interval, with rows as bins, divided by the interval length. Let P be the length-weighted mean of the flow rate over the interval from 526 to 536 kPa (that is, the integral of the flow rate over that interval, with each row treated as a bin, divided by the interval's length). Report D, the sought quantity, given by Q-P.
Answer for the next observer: 9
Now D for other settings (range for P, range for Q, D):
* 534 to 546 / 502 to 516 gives -1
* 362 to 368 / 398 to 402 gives 4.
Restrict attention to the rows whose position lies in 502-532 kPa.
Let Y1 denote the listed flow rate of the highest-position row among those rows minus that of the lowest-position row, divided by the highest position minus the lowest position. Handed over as -0.59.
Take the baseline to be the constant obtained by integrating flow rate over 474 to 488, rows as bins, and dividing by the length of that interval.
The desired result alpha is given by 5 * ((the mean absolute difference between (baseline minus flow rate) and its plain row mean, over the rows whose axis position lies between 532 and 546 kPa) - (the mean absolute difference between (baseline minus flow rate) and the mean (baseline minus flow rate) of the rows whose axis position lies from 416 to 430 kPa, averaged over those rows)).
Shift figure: 3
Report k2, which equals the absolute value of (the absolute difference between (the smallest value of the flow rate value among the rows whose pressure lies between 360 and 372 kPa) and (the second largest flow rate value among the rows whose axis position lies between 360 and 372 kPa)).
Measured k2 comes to 8.6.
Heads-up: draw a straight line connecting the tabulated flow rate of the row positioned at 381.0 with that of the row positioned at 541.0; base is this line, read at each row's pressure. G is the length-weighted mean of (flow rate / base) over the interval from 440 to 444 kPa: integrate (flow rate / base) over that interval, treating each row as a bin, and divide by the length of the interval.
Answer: 0.945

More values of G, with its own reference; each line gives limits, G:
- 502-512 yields 0.958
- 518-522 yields 0.891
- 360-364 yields 0.832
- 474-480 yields 0.914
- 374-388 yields 0.936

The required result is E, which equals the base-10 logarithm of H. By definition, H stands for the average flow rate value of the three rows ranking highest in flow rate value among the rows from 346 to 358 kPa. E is 1.68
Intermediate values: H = 48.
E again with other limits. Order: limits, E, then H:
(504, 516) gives 1.77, 60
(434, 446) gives 1.74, 55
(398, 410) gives 1.73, 54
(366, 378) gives 1.71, 51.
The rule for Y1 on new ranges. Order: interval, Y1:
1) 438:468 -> 0.03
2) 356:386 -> 0.09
